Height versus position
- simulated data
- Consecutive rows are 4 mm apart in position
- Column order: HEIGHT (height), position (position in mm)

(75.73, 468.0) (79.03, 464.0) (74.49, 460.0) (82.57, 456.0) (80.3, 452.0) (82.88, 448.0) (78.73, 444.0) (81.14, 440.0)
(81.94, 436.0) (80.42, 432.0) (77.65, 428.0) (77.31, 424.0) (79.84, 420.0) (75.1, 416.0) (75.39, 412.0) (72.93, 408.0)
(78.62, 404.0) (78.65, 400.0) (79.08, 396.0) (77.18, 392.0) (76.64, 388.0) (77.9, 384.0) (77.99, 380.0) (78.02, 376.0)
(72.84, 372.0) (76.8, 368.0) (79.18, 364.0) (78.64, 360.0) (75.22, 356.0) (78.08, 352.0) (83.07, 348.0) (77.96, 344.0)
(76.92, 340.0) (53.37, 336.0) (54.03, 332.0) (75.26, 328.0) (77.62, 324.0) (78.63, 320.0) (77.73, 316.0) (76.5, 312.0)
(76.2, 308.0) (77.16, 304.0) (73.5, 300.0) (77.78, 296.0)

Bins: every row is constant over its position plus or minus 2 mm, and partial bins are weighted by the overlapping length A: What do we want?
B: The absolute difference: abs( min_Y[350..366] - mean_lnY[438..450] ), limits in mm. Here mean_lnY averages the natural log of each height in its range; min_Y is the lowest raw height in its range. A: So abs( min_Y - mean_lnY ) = 71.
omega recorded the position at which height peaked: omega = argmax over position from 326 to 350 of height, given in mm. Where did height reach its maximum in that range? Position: 348.0 mm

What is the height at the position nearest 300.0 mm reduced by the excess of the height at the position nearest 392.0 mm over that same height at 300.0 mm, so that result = 70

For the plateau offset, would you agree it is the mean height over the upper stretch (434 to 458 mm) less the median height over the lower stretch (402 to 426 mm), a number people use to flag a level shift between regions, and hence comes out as 4.9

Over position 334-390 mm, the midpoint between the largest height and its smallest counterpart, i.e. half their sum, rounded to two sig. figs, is 68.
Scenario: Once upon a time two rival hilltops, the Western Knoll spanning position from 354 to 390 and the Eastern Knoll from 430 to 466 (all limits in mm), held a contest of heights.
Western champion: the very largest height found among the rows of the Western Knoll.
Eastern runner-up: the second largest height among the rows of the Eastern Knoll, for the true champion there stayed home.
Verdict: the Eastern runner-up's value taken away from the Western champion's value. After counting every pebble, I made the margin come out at -3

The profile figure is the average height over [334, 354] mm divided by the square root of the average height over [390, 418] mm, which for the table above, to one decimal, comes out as 8.4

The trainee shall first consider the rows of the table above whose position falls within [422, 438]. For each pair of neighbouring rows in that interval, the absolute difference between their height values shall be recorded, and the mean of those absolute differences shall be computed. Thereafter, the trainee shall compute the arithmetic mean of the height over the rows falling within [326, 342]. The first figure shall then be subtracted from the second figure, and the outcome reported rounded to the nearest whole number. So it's 63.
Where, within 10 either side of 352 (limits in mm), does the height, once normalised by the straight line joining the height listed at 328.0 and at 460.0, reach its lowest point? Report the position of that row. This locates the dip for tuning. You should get 356.0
